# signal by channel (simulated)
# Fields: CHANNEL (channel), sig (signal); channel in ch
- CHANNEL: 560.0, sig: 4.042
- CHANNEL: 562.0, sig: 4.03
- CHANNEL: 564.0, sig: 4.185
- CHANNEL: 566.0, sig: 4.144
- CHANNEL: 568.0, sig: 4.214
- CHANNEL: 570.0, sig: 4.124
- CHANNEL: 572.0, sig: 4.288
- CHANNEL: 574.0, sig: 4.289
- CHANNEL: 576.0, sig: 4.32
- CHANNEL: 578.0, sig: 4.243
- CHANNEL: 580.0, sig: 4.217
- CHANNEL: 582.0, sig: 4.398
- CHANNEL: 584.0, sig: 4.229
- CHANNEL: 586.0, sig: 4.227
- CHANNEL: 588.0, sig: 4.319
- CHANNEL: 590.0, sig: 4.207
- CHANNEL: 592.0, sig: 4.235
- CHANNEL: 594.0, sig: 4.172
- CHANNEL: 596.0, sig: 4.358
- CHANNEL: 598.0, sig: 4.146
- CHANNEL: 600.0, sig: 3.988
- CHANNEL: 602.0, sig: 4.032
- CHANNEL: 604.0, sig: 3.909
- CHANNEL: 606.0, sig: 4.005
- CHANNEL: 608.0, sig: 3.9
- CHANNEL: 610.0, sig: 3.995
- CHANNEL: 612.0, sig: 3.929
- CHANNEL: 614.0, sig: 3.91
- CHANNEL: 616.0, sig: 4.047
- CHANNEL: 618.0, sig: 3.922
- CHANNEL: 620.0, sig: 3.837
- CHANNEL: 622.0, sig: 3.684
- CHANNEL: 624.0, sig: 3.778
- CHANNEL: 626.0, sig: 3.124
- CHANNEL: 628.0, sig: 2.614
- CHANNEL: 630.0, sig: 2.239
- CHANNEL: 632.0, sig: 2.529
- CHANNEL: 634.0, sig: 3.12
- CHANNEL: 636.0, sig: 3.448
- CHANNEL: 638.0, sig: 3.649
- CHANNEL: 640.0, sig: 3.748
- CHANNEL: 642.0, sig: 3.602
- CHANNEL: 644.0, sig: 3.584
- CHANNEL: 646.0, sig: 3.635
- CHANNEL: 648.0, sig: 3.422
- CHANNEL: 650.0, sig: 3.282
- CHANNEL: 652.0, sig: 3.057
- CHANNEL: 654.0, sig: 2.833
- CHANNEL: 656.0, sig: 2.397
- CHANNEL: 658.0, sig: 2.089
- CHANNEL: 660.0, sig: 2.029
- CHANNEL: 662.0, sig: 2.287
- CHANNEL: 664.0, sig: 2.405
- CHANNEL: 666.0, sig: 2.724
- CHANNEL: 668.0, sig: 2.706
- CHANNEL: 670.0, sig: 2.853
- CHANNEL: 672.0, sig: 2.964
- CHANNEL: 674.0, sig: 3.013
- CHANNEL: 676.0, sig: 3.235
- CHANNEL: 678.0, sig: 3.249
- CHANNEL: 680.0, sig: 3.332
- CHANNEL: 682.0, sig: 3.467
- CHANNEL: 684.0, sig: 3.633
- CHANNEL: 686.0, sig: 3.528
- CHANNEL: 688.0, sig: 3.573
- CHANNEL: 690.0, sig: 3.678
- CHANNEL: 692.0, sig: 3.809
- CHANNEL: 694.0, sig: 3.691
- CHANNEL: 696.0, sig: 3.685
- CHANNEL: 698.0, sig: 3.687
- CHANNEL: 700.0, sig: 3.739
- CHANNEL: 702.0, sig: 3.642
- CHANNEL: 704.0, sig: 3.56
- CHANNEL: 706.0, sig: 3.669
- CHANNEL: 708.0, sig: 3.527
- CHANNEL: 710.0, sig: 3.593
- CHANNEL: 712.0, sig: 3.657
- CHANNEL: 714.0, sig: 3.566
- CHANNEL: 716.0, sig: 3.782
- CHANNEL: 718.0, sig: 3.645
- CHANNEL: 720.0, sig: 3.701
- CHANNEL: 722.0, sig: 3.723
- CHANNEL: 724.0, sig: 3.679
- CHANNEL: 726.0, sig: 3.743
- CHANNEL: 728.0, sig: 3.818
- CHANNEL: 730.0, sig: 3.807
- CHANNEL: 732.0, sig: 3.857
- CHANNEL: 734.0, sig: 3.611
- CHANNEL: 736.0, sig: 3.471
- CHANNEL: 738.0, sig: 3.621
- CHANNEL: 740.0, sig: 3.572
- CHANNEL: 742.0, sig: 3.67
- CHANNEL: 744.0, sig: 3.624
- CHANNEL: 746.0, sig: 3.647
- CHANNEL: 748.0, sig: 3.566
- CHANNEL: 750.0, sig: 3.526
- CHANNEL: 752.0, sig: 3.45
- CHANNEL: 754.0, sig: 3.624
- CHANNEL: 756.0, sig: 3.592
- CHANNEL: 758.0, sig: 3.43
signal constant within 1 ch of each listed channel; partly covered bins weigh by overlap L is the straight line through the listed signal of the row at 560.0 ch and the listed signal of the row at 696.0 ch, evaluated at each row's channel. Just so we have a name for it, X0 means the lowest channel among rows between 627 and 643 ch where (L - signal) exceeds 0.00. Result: 628.0 ch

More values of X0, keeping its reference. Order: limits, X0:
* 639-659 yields 640.0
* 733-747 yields 736.0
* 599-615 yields 604.0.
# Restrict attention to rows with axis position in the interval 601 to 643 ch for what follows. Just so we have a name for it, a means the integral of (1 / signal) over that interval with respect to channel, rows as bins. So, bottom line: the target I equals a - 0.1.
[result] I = 12.0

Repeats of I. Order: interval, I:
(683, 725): 11.4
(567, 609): 10.0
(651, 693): 14.4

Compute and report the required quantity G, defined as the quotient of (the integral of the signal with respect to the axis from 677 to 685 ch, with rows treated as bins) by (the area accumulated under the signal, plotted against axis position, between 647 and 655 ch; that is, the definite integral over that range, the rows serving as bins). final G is 1.09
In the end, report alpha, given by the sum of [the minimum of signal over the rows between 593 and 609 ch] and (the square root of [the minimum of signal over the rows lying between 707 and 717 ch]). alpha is 5.8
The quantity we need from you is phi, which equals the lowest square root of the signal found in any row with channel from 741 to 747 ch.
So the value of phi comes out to 1.90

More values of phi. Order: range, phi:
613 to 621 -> 1.96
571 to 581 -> 2.05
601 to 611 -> 1.97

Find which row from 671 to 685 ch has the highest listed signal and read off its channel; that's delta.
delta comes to 684.0 ch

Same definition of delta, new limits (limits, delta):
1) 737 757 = 742.0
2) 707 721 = 716.0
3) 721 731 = 728.0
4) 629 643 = 640.0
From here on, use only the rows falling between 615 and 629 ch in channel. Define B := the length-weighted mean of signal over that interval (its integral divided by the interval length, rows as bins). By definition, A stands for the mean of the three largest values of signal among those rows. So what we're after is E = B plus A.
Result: 7.5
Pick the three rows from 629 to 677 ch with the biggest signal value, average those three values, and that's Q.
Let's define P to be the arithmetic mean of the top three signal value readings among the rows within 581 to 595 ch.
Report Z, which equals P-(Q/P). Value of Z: 3.5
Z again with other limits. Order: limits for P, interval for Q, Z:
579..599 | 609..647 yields 3.4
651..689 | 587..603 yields 2.4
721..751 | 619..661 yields 2.8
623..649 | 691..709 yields 2.7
